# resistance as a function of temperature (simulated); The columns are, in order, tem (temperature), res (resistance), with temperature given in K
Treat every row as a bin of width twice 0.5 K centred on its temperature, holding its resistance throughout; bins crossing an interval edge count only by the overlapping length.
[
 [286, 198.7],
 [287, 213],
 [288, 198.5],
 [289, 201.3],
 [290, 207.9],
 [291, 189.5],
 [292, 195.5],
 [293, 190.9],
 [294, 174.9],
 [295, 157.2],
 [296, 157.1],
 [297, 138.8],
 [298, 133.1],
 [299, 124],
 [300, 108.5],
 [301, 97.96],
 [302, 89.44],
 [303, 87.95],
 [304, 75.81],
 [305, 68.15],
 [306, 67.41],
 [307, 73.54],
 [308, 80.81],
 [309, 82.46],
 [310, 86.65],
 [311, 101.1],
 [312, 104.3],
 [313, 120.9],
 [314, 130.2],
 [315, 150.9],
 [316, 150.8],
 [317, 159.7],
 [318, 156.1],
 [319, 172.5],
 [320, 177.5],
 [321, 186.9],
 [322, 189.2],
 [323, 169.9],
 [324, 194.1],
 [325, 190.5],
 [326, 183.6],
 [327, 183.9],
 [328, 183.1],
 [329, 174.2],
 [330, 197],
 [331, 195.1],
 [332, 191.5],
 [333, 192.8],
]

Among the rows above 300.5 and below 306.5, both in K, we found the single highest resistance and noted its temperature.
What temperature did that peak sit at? 301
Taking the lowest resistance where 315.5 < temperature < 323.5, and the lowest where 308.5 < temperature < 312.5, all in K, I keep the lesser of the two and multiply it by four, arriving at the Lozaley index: 330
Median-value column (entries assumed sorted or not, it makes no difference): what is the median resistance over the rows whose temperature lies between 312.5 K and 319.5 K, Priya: 151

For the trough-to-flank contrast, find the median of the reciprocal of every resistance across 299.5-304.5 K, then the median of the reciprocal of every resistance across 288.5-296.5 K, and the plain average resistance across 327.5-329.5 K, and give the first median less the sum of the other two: -179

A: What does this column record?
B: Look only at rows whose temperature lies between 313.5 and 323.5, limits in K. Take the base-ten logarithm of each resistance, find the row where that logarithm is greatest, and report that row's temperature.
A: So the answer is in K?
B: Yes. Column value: 322 K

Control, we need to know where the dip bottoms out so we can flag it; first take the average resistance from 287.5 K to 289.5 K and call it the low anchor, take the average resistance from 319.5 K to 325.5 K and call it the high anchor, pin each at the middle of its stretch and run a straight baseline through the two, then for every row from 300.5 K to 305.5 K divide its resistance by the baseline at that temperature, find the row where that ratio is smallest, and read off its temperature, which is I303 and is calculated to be 305 K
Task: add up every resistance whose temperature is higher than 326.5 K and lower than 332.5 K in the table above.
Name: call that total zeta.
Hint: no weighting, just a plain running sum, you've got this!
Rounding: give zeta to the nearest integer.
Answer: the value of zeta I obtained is 1125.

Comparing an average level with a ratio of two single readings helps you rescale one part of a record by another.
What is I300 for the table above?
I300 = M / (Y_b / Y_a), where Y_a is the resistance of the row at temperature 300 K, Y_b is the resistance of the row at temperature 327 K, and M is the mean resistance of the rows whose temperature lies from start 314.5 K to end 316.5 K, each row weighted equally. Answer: 89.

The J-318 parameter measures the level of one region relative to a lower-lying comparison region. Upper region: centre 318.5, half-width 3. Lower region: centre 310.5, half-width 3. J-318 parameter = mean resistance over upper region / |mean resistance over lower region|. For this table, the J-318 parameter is 1.7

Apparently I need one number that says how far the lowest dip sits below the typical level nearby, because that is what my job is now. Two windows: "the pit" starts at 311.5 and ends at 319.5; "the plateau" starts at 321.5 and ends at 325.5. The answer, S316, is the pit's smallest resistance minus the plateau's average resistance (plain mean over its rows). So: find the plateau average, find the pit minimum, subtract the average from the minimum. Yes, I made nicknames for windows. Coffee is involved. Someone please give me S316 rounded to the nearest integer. -82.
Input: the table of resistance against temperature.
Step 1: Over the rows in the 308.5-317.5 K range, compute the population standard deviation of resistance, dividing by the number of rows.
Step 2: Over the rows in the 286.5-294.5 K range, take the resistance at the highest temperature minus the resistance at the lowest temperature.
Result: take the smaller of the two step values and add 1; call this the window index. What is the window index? -37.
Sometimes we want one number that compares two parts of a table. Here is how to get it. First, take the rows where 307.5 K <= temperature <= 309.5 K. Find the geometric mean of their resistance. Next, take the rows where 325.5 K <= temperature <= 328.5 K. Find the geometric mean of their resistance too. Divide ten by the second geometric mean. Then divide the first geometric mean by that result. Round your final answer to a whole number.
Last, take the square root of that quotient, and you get 39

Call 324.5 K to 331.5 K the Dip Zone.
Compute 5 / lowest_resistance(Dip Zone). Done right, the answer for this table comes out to 0.029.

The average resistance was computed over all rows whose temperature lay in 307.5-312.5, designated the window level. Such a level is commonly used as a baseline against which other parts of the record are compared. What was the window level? 91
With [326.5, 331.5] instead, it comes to 187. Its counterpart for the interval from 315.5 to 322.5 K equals 170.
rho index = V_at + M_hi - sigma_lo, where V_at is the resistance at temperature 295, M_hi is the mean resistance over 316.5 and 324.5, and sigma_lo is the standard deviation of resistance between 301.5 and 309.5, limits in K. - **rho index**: 325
